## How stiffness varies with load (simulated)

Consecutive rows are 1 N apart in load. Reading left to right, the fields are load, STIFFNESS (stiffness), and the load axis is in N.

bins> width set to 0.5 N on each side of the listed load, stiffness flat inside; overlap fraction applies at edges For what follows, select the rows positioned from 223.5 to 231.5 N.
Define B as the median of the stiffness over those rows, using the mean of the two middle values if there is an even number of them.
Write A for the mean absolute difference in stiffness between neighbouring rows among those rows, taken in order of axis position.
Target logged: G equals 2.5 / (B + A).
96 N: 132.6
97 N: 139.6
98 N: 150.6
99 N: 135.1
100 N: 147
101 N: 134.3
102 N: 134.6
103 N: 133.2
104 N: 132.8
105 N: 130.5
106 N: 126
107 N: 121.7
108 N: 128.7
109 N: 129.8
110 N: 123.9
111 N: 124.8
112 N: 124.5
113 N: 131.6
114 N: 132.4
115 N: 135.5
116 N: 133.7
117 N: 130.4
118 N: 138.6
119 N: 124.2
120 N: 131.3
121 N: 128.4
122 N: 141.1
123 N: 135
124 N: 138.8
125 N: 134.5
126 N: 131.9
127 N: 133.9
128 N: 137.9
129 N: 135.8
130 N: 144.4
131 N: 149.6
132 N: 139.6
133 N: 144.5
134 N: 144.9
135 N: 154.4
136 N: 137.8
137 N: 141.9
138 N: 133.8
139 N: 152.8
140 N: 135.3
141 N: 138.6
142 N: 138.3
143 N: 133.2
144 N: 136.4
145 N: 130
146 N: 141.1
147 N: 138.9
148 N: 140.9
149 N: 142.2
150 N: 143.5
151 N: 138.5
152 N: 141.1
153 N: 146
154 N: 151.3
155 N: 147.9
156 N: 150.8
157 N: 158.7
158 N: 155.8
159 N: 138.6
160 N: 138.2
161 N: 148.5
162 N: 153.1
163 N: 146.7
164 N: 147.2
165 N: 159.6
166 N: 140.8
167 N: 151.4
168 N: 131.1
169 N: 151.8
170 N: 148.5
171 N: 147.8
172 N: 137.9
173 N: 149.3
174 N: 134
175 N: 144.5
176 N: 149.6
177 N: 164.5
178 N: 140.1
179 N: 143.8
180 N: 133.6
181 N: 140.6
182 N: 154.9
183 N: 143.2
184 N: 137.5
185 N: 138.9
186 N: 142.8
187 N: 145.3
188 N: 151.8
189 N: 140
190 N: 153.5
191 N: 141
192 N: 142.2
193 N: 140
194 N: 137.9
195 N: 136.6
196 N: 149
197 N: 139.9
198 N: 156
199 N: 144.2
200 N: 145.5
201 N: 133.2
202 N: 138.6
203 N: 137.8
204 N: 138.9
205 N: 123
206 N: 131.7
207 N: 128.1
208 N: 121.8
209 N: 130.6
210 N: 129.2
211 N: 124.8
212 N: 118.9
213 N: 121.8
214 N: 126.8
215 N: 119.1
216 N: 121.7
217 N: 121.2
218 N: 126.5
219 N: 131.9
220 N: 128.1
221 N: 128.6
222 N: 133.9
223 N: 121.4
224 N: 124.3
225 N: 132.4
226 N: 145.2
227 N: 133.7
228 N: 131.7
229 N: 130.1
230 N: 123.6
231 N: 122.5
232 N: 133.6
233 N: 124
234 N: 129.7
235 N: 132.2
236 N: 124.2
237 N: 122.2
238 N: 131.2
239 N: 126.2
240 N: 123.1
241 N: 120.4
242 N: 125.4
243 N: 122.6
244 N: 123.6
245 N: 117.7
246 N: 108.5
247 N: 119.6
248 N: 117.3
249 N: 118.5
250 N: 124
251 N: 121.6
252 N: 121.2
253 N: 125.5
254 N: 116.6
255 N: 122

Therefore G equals 0.0182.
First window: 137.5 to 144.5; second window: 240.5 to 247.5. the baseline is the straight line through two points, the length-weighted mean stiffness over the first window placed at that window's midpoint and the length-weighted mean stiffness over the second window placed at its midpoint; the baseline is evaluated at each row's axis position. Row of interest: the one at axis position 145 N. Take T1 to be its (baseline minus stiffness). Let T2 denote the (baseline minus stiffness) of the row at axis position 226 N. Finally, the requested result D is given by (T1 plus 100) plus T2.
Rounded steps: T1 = 8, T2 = -22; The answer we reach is 85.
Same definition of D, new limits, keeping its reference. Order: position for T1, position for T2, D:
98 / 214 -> 94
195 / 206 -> 87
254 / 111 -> 120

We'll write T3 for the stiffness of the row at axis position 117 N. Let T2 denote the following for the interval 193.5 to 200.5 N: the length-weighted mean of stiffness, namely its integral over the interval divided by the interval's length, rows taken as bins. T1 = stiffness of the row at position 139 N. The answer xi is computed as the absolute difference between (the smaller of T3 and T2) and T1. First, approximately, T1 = 152.8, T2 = 144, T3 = 130.4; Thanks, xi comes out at 22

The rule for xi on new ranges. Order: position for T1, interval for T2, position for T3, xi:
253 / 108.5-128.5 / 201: 7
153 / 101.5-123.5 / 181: 15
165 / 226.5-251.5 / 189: 35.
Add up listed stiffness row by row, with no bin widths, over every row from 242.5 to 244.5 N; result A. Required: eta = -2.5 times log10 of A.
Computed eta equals -6.0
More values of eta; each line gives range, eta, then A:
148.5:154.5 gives -7.3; 863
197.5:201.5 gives -6.9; 579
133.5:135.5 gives -6.2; 299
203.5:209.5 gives -7.2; 774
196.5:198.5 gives -6.2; 296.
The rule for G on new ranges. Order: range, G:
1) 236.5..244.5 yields 0.0196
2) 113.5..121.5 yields 0.0182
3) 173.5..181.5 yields 0.0163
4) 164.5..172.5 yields 0.0156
